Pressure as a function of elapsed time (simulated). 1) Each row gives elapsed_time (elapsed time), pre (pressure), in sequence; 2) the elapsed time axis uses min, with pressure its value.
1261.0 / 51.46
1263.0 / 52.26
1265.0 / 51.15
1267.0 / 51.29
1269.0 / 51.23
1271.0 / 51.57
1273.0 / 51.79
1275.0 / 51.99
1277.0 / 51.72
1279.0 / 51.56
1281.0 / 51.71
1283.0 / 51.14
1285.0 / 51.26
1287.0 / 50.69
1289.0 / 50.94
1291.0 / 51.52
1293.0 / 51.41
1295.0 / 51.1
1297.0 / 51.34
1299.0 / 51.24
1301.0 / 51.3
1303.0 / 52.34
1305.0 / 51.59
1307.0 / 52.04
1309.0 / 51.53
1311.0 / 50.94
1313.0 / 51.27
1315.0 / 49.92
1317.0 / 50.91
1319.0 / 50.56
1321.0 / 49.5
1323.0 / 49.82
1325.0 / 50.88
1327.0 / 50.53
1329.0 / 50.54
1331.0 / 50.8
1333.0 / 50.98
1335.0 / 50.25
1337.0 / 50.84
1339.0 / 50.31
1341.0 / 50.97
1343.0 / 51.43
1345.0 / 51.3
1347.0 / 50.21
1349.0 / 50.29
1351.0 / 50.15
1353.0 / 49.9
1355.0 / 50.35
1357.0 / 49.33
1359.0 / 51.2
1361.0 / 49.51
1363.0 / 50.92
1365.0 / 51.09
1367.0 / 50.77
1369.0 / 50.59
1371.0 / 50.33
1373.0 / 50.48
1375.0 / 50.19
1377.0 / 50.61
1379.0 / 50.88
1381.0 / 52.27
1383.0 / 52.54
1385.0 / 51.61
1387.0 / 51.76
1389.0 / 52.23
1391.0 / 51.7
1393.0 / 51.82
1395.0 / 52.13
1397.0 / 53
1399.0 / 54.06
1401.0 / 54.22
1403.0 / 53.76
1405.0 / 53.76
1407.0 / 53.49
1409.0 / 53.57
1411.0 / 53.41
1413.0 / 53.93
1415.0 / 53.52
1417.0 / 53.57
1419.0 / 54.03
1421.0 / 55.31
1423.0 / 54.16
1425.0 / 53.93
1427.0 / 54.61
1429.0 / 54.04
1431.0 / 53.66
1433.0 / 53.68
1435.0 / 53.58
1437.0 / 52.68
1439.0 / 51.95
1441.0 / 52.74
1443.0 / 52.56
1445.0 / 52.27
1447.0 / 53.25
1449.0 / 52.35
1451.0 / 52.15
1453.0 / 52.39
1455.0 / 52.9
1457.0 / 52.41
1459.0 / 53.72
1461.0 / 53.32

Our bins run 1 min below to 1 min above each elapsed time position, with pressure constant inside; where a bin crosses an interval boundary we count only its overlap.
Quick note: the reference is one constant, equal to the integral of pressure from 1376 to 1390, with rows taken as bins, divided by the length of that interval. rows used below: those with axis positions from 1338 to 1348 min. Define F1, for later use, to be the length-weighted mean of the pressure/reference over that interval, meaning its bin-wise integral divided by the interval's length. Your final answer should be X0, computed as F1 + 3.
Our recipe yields 3.98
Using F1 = 0.98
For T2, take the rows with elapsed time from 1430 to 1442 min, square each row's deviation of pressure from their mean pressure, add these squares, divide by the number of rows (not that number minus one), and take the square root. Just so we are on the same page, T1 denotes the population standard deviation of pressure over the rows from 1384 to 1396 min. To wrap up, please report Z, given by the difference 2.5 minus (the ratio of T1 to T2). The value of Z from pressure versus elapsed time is 2.15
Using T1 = 0.23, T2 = 0.64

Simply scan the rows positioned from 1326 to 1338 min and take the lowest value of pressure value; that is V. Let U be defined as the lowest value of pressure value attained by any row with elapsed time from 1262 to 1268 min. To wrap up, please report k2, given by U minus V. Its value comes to 1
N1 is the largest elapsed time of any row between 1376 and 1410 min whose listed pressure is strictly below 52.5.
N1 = 1395.0 min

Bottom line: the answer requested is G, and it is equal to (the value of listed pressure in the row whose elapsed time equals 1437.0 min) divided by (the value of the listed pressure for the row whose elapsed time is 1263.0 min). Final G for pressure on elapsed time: 1.01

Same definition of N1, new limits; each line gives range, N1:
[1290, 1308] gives 1307.0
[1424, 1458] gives 1457.0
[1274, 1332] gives 1331.0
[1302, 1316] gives 1315.0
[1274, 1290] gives 1289.0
